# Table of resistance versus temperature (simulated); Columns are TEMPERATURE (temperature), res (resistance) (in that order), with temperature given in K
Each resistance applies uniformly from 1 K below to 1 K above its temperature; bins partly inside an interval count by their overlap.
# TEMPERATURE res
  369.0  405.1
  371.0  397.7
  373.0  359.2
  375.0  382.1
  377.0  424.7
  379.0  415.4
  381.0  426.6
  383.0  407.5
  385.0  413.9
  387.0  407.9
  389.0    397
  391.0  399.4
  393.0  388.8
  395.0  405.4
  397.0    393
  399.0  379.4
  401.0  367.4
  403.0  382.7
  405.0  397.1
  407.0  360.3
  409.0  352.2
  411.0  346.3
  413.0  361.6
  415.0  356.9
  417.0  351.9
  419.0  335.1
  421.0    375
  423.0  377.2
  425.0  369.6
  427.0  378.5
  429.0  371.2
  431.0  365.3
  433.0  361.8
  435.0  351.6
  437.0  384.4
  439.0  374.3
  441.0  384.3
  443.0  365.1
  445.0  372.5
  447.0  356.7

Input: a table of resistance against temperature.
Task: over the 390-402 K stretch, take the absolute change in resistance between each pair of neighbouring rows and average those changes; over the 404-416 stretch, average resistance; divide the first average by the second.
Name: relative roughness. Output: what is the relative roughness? 0.036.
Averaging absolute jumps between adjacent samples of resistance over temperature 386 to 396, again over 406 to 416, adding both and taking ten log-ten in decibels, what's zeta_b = 12.7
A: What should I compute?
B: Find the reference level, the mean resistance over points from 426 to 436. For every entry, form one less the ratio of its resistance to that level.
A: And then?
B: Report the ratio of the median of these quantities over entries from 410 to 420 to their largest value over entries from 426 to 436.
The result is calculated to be 1.0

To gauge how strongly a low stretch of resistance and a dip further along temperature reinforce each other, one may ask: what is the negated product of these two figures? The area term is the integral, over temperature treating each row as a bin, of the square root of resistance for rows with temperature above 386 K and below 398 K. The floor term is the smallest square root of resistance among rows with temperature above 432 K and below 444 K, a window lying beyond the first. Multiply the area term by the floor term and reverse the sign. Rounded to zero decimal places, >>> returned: -4492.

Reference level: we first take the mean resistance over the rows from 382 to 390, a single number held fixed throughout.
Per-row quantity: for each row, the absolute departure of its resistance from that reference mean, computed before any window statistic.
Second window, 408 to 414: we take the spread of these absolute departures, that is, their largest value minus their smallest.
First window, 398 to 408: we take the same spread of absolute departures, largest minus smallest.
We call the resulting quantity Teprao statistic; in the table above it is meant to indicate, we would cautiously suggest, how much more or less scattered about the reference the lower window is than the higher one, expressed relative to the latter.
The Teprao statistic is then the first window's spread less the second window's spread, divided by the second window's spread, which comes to 1.4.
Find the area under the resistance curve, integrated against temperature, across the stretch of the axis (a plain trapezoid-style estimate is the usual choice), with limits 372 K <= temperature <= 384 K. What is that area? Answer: 4831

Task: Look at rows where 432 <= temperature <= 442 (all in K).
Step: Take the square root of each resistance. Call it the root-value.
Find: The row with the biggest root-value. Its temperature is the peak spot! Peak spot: 437.0 K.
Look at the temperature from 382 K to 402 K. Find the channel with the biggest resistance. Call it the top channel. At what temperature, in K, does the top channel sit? 385.0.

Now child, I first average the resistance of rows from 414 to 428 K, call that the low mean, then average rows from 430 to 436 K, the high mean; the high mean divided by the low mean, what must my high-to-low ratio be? 0.99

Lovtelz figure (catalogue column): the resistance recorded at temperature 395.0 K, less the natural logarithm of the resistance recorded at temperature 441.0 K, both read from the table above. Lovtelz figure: 399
